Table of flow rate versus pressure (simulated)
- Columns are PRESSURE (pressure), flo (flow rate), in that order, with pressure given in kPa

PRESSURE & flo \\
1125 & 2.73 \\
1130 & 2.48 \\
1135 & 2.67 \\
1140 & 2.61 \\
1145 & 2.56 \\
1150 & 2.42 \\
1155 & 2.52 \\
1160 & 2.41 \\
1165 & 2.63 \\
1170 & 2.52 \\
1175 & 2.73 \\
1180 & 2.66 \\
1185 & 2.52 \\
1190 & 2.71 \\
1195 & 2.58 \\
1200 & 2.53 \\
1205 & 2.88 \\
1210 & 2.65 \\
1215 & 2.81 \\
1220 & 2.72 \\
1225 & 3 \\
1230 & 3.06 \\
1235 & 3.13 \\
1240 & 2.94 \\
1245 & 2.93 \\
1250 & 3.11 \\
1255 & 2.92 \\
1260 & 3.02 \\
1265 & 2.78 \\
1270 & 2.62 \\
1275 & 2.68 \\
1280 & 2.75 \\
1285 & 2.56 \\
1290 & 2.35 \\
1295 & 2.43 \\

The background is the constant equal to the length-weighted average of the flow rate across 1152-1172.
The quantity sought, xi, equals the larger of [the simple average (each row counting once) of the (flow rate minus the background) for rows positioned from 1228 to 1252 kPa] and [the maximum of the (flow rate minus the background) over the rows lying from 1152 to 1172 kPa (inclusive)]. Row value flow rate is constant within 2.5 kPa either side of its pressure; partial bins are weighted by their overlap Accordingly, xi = 0.52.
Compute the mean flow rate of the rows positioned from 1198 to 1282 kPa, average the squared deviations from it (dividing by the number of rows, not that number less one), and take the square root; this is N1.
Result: 0.17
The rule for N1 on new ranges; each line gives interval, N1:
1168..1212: 0.11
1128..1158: 0.08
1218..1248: 0.13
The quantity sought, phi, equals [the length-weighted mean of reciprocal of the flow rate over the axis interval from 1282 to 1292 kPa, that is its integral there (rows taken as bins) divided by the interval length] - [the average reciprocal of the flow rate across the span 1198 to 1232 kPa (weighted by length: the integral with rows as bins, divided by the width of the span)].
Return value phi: 0.047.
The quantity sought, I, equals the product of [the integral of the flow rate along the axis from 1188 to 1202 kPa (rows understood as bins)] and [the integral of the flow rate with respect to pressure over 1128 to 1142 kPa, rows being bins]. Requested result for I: 1323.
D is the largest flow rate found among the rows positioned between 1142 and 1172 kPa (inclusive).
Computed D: 2.63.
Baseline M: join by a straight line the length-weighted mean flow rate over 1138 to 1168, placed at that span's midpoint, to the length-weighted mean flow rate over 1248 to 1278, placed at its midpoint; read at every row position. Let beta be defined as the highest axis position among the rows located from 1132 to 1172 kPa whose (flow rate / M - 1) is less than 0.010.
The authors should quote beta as 1170 kPa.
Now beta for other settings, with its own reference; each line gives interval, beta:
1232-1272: 1270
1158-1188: 1185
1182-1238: 1220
